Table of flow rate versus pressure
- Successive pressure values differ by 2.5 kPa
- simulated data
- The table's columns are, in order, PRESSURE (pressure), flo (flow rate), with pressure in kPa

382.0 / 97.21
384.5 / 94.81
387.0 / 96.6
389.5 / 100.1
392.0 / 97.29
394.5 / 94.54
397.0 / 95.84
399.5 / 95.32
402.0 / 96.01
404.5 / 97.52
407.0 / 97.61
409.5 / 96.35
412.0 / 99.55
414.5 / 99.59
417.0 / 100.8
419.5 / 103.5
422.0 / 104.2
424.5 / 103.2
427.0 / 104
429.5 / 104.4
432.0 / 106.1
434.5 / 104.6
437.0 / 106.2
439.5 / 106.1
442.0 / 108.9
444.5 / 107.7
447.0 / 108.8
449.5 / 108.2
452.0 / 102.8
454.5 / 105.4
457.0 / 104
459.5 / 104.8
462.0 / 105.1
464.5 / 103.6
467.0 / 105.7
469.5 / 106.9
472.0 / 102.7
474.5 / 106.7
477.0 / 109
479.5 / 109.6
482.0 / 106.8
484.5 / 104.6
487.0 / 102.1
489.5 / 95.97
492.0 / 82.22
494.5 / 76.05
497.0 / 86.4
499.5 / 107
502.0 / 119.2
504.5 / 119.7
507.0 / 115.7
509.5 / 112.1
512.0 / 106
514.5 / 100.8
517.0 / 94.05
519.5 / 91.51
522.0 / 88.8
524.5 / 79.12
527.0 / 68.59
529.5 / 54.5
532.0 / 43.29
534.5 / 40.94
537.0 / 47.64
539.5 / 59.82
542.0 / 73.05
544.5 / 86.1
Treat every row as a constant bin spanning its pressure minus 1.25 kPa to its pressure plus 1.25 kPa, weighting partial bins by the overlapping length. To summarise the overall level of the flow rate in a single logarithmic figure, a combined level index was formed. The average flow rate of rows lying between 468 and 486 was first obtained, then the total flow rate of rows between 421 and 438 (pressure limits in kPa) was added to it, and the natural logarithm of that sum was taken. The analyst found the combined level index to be 6.73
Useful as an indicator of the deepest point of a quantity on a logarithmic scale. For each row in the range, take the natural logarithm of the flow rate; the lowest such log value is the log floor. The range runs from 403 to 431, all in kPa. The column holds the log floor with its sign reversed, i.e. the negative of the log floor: -4.57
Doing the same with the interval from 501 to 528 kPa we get -4.23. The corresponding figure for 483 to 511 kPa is -4.33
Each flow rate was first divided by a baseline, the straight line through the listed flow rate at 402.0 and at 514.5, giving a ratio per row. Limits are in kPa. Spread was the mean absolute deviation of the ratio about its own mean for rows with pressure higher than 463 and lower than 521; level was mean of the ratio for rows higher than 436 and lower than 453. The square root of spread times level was 0.30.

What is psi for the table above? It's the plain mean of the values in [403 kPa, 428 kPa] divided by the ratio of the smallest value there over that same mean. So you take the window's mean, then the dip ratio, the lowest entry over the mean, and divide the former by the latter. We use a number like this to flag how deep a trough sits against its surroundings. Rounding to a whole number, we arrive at 105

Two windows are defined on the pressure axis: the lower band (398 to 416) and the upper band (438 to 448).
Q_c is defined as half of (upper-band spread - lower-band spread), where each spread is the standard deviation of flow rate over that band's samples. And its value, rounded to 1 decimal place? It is -0.2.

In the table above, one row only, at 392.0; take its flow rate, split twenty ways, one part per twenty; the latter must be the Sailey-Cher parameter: 4.86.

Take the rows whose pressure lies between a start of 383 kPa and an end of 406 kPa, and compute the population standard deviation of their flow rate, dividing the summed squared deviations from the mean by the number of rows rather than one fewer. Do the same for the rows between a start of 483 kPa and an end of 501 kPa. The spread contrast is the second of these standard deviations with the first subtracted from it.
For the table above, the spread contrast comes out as 10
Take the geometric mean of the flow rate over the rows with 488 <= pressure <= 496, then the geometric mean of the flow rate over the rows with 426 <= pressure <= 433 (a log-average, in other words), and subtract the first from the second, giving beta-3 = 20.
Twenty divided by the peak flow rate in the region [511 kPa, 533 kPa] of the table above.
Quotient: 0.189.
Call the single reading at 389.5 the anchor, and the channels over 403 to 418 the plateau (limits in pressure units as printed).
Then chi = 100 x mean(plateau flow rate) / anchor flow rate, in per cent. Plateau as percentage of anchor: 98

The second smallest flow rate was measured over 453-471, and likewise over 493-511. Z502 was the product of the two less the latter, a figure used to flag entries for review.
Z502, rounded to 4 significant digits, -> 8899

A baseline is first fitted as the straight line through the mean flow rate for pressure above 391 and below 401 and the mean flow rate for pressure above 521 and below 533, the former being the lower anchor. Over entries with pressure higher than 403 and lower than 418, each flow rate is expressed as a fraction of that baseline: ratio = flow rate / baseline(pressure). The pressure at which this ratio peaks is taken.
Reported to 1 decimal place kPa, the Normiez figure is 417.0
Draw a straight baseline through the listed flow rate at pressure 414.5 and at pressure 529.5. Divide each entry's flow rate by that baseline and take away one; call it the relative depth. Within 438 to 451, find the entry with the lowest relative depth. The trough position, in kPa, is 439.5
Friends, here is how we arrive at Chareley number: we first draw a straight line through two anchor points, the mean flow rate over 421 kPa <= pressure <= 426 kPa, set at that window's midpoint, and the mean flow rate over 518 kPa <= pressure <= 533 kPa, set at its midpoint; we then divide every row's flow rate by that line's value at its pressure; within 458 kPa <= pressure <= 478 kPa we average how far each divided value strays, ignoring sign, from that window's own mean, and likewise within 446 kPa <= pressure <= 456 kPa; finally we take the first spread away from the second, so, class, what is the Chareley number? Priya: -0.02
